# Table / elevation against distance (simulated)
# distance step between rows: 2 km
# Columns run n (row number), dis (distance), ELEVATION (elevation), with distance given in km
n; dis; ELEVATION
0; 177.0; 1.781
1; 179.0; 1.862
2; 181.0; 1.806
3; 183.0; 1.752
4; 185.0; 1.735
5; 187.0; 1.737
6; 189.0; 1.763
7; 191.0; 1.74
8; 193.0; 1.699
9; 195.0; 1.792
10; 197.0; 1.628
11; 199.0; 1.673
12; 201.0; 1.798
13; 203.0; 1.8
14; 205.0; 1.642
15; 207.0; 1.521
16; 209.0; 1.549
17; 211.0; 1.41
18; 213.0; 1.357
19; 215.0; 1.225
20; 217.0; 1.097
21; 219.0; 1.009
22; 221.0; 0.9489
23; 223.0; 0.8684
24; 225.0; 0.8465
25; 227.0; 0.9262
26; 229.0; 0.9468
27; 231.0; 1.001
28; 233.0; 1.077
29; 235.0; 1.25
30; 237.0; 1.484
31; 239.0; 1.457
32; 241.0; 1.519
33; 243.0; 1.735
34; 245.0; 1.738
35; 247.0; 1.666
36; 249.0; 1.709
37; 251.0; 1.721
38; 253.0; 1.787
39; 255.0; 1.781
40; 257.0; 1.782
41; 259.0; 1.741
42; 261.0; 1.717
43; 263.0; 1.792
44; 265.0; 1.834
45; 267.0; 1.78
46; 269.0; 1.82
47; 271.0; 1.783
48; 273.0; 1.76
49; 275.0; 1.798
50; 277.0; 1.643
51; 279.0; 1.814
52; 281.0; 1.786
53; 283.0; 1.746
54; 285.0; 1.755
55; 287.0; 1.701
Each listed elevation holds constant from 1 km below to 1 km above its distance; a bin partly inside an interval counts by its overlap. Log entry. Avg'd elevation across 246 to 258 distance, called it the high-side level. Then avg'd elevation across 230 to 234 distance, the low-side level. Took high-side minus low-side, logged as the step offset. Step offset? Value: 0.70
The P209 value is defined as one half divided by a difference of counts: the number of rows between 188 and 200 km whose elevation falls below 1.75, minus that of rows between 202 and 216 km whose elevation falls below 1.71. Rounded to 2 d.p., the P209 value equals -0.25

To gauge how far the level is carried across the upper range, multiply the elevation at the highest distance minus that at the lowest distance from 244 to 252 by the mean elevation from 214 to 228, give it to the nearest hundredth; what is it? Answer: -0.02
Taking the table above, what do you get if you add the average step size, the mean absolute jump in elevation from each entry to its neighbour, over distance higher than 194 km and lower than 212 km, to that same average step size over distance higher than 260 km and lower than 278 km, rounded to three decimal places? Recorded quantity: 0.156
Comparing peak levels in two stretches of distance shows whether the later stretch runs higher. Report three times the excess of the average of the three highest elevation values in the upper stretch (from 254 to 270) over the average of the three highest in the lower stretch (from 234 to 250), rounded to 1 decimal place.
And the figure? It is 0.3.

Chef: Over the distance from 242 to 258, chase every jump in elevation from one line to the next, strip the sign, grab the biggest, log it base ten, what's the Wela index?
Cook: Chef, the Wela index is -1.1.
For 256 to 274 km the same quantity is -1.1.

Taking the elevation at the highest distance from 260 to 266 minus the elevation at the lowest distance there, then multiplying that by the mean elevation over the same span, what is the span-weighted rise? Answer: 0.2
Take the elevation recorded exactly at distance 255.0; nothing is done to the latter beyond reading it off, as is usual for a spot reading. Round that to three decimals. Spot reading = 1.781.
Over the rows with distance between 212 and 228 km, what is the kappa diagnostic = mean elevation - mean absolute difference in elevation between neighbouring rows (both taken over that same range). 0.95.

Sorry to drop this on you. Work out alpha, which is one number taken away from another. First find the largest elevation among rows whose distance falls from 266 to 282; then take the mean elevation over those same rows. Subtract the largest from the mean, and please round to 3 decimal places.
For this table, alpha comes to -0.047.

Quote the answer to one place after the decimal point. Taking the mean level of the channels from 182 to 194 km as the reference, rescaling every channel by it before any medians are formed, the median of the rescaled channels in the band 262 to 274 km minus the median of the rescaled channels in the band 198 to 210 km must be 0.1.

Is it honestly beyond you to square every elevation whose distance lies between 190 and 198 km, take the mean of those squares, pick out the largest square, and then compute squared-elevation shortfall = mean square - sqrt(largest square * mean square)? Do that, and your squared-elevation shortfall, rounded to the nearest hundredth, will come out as -0.13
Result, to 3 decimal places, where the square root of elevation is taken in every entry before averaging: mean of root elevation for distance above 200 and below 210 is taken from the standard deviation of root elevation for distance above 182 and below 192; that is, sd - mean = -1.284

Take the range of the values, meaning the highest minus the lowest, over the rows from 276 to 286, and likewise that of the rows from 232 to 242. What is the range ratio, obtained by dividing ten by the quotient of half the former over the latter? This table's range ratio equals 52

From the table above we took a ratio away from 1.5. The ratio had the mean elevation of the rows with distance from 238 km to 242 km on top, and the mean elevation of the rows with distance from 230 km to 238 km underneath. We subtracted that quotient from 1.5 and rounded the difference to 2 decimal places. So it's 0.26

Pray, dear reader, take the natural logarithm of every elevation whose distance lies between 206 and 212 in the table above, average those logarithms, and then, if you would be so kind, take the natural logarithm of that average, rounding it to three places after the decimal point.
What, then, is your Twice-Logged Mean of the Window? -0.916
